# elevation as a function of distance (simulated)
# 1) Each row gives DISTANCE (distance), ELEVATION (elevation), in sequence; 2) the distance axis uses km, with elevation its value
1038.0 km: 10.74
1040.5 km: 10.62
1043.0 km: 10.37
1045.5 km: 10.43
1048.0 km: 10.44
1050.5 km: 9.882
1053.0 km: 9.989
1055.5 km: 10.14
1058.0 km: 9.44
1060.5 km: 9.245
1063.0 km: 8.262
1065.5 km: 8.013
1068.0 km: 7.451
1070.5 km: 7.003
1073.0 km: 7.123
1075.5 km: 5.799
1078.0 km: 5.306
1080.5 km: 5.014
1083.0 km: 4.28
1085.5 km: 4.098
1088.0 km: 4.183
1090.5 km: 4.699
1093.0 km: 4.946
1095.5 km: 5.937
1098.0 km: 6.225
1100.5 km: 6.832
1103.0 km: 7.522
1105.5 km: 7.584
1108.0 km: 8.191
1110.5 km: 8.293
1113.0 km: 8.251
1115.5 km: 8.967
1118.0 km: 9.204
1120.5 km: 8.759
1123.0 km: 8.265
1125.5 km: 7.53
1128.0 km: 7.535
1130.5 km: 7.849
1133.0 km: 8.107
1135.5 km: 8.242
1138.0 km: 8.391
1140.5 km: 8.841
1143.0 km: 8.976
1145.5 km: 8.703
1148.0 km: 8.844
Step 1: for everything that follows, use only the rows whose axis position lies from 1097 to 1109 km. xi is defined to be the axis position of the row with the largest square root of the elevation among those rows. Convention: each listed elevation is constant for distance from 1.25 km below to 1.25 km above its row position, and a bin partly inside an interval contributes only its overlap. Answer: 1108.0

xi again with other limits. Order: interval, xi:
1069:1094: 1073.0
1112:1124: 1118.0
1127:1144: 1143.0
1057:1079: 1058.0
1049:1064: 1055.5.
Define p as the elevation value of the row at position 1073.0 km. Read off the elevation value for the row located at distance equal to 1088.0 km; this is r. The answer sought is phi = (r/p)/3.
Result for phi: 0.20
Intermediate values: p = 7.123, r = 4.183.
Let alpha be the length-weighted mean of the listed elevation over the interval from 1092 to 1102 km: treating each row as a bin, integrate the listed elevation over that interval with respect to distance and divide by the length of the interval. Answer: 6.0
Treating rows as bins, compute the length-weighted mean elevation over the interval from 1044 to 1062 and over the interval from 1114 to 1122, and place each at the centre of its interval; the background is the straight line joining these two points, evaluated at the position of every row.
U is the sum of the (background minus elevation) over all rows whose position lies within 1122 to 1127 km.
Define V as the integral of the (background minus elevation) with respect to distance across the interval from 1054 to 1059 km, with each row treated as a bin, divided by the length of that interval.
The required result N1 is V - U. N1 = -2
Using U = 1.88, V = 0.1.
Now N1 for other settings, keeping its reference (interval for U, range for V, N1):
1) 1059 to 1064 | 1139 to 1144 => -2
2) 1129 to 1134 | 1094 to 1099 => 2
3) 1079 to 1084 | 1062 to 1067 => -8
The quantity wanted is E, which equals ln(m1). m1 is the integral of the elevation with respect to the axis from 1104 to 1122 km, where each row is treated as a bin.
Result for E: 5.0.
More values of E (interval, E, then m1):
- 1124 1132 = 4.1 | 61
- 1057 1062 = 3.8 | 46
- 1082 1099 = 4.4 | 83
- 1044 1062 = 5.2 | 179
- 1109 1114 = 3.7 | 41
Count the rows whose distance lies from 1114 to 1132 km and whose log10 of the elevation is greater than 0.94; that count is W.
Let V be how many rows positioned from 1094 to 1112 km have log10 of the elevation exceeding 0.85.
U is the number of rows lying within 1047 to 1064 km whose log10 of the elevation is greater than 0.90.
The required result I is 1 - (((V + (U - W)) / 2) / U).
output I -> 0.43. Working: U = 7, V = 4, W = 3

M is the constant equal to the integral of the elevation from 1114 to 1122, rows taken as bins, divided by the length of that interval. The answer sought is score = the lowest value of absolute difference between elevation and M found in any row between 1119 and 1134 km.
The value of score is 0.2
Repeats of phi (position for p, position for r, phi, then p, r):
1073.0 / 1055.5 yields 0.47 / 7.123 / 10.14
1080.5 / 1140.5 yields 0.59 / 5.014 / 8.841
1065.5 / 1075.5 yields 0.24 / 8.013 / 5.799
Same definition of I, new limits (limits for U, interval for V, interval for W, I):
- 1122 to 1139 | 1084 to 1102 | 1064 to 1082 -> 0.50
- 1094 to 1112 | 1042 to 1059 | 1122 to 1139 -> -1.25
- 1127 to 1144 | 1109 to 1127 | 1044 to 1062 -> 0.50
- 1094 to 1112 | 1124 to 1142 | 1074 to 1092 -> -1.25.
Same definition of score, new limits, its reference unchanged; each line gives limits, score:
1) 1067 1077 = 1.5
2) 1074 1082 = 3.1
